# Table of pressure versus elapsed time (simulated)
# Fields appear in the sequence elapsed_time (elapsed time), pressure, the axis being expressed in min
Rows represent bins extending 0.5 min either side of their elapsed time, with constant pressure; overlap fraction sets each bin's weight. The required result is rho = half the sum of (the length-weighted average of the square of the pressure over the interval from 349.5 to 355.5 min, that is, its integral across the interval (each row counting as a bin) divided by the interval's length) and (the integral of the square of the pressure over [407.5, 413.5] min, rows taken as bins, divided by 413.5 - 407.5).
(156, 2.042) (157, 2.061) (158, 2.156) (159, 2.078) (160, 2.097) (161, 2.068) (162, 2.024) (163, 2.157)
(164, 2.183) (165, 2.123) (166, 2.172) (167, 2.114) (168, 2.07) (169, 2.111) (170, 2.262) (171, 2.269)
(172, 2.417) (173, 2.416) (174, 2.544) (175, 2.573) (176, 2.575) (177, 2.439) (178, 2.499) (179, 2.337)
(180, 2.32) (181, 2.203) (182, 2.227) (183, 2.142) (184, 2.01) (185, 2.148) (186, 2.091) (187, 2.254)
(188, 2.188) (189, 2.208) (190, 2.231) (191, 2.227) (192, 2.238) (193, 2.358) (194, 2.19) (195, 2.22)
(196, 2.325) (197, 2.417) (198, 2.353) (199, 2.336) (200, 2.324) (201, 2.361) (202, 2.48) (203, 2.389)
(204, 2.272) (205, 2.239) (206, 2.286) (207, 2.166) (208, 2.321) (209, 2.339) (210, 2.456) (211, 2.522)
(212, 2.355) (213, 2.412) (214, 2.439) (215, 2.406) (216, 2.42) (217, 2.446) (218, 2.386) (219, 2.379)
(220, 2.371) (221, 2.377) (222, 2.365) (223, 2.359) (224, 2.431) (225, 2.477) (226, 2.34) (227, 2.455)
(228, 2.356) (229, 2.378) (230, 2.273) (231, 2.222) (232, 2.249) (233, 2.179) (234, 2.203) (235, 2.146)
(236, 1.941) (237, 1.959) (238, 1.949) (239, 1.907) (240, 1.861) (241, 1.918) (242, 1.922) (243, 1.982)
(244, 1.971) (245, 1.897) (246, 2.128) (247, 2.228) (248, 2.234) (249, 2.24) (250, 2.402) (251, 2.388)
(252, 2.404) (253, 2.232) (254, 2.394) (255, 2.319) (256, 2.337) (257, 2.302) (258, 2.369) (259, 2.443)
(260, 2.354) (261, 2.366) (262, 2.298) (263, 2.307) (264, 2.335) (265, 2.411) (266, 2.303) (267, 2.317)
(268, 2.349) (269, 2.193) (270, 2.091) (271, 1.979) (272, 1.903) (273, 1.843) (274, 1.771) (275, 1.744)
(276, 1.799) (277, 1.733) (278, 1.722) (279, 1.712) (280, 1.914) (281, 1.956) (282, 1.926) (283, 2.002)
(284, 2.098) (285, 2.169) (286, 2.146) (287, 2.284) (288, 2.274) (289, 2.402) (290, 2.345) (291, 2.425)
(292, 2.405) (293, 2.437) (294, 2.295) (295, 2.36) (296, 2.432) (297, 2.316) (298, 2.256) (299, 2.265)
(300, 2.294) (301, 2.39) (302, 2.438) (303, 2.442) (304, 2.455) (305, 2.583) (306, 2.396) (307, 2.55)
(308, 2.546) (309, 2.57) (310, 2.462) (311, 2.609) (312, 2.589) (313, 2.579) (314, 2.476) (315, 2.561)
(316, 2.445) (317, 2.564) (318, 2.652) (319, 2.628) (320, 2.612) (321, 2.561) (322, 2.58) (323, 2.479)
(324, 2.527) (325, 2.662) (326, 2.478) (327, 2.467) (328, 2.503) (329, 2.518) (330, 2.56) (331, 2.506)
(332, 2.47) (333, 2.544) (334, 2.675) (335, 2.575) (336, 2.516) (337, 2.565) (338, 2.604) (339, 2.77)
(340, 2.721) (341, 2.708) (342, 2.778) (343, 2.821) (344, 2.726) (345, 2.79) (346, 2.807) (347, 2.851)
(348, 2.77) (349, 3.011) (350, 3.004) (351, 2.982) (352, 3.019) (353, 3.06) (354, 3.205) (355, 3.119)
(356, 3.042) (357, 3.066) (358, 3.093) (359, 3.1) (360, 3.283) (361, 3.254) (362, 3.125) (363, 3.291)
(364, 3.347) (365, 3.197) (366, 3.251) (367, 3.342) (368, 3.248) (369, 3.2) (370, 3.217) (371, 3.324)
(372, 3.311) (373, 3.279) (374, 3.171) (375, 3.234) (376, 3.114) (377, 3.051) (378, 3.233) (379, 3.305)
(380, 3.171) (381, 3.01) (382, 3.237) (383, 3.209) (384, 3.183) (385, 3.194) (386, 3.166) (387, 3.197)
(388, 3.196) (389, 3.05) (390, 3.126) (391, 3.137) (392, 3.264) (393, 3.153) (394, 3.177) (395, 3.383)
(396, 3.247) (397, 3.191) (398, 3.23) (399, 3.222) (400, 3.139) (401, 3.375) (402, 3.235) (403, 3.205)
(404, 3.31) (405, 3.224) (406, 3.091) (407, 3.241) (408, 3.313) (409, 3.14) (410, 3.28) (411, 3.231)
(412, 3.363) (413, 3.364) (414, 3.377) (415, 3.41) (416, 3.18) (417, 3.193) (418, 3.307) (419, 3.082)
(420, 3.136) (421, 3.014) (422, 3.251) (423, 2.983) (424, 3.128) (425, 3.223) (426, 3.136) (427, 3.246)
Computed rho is 10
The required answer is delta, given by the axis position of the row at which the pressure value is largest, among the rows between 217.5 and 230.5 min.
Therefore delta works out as 225 min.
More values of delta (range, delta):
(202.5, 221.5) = 211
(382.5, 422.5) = 415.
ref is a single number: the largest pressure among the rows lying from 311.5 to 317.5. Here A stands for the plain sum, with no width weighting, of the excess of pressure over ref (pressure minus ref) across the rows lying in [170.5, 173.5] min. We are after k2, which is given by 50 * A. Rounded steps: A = -0.7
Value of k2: -33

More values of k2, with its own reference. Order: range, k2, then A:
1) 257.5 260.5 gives -30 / -0.6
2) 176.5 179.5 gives -25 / -0.5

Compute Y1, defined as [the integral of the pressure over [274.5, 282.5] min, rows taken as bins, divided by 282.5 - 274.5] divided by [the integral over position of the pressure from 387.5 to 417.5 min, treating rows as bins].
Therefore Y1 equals 0.019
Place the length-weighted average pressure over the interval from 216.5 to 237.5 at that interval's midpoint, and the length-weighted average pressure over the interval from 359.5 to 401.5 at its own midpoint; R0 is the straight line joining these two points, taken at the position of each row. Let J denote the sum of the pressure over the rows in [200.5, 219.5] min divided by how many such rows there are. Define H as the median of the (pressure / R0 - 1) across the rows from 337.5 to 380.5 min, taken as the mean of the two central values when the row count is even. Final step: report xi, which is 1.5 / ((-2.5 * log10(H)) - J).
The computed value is 0.4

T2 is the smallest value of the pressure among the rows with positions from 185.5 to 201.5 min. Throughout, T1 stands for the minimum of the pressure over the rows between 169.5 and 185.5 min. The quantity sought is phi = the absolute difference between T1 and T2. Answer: 0.08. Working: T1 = 2.01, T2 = 2.091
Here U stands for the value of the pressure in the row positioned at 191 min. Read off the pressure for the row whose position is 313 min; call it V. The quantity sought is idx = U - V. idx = -0.35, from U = 2.227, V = 2.579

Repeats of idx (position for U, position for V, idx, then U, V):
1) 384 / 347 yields 0.33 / 3.183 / 2.851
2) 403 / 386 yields 0.04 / 3.205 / 3.166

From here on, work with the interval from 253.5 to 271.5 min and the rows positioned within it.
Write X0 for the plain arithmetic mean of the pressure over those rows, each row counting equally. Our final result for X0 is 2.30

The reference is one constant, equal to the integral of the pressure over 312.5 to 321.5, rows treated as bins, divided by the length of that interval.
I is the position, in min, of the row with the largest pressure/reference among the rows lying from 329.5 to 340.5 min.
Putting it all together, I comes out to 339 min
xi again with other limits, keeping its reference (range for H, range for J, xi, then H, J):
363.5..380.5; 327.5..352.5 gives 1.1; 0.024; 2.71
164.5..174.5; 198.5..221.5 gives -6.8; 0.138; 2.37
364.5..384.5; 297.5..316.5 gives 0.8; 0.017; 2.47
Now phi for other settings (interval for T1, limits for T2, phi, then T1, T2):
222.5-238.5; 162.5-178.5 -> 0.13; 1.941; 2.07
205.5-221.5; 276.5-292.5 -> 0.45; 2.166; 1.712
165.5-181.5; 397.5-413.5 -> 1.02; 2.07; 3.091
